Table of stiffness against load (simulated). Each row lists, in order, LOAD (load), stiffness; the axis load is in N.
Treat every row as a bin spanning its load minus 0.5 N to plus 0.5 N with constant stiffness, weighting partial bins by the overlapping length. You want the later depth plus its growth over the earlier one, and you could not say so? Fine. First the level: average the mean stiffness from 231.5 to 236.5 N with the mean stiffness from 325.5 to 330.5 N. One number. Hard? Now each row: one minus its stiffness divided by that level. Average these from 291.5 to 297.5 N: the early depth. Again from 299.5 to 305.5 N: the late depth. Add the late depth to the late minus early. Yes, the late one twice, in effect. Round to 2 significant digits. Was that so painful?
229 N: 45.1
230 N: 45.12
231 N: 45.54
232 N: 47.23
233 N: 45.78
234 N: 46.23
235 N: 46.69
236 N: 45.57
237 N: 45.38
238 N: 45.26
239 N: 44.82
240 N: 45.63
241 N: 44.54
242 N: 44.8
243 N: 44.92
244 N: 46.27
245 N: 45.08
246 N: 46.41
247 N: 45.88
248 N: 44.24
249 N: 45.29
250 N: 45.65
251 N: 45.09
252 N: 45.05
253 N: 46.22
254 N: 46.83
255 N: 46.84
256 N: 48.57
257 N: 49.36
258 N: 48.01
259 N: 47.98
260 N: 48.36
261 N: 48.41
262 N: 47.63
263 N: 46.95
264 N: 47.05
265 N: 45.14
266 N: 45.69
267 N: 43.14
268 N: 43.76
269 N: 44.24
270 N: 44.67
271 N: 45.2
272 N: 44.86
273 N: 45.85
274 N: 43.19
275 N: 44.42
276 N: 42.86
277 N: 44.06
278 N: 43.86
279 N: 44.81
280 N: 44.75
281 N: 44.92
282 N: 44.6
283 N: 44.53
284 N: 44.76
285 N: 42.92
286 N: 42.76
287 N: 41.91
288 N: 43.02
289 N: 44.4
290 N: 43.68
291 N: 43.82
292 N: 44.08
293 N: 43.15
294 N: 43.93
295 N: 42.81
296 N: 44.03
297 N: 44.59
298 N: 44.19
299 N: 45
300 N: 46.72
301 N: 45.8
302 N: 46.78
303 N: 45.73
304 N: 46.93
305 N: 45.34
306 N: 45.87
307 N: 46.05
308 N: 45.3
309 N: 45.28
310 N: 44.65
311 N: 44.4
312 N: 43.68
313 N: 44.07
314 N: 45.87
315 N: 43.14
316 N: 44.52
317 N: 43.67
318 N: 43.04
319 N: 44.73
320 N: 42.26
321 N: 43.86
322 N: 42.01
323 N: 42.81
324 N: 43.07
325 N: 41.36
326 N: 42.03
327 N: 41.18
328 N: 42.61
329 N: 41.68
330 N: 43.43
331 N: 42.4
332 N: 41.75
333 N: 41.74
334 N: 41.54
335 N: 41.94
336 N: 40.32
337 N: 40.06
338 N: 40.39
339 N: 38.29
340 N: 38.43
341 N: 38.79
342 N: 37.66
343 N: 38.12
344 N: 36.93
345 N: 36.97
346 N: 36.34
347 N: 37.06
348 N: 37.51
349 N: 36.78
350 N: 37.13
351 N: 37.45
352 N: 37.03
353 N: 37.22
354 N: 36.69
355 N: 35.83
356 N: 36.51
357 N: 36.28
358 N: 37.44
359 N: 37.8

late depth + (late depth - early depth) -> -0.10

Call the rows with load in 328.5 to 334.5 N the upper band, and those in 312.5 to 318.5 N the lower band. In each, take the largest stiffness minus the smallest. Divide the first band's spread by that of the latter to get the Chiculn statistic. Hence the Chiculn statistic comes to 0.7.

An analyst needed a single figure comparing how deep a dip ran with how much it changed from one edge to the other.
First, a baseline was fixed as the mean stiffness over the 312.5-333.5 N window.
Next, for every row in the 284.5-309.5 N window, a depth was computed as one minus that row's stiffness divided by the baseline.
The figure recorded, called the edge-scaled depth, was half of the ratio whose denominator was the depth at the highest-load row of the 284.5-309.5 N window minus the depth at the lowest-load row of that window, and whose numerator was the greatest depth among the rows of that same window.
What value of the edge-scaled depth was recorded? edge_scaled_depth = -0.2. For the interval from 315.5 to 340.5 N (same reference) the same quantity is 0.4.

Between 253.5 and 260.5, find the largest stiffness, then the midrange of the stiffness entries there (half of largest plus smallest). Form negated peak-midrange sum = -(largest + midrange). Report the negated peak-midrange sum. -97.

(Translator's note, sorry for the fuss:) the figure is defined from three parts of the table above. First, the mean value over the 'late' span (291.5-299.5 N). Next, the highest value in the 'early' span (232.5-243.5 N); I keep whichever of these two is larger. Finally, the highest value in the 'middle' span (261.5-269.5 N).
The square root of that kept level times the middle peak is 47.2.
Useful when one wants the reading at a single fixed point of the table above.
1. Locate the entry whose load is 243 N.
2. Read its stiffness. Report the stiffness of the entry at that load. 44.92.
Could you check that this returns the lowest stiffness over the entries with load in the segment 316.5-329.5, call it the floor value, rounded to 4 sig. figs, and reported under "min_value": 41.18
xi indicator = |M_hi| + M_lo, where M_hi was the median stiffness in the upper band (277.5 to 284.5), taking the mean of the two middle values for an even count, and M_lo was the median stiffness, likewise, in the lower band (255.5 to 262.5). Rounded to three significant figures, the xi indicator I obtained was 93.1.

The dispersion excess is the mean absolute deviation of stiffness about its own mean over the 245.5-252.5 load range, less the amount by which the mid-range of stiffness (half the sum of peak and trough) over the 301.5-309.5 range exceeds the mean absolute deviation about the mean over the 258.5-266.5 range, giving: -44.6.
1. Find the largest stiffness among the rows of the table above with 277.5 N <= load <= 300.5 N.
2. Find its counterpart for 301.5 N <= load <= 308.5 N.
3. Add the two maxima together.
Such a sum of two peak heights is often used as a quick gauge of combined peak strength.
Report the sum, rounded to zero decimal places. 94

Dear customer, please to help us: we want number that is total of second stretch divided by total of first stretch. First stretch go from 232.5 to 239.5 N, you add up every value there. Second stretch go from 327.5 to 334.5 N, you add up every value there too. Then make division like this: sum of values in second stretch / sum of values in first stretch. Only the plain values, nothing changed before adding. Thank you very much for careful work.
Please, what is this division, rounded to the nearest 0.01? 0.92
